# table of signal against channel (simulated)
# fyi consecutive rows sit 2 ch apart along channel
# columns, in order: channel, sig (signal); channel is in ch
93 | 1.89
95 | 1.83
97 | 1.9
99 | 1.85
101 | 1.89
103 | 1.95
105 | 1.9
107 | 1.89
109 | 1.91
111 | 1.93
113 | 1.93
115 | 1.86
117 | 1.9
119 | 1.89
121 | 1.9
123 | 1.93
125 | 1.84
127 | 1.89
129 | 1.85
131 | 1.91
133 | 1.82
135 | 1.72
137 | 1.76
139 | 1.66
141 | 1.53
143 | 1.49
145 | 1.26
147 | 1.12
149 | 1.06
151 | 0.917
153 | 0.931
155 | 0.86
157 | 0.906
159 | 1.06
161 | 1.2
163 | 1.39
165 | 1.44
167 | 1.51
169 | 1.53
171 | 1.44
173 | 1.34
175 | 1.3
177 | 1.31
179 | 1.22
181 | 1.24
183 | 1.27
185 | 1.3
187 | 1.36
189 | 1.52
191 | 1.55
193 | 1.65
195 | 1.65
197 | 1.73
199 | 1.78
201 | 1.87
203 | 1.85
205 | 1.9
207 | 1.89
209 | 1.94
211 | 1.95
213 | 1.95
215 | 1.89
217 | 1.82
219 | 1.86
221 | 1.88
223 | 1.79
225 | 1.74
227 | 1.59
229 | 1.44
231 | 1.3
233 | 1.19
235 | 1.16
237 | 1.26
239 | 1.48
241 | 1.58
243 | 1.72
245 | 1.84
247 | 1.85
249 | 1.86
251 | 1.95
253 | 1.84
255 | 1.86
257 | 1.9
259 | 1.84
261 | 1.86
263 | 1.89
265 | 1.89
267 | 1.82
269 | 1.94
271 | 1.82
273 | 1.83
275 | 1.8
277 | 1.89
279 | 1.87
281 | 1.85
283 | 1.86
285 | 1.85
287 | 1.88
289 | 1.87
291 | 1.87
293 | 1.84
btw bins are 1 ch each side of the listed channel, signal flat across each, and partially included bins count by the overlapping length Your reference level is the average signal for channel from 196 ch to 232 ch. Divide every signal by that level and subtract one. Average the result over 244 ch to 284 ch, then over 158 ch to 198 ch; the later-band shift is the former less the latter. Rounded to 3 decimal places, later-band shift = 0.259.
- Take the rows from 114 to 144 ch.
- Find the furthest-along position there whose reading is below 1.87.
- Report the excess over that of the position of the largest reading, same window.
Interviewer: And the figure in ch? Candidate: -20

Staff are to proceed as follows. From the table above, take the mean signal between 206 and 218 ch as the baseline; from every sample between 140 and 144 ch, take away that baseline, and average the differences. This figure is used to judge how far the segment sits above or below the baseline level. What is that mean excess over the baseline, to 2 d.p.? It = -0.40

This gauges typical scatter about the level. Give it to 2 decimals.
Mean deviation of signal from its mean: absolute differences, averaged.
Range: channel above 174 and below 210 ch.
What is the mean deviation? 0.23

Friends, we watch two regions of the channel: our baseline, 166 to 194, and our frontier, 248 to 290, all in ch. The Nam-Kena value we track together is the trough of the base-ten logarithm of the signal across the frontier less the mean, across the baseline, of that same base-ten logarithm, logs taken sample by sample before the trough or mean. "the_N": 0.11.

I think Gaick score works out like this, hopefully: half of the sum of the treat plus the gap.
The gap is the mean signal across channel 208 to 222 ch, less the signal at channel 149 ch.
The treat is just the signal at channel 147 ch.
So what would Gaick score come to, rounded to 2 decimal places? 0.98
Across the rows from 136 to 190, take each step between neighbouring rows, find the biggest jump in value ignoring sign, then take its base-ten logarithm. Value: -0.64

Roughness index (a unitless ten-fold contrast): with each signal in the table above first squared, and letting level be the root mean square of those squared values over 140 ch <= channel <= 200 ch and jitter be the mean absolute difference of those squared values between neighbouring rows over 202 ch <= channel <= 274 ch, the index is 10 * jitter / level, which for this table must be 1.19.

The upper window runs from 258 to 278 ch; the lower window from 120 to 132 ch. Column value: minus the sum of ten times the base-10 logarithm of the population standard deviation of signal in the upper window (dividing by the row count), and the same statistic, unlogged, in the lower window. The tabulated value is 13.8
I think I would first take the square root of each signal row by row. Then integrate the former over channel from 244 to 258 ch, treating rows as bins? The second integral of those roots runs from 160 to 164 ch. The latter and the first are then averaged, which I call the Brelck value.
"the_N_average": 11.8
